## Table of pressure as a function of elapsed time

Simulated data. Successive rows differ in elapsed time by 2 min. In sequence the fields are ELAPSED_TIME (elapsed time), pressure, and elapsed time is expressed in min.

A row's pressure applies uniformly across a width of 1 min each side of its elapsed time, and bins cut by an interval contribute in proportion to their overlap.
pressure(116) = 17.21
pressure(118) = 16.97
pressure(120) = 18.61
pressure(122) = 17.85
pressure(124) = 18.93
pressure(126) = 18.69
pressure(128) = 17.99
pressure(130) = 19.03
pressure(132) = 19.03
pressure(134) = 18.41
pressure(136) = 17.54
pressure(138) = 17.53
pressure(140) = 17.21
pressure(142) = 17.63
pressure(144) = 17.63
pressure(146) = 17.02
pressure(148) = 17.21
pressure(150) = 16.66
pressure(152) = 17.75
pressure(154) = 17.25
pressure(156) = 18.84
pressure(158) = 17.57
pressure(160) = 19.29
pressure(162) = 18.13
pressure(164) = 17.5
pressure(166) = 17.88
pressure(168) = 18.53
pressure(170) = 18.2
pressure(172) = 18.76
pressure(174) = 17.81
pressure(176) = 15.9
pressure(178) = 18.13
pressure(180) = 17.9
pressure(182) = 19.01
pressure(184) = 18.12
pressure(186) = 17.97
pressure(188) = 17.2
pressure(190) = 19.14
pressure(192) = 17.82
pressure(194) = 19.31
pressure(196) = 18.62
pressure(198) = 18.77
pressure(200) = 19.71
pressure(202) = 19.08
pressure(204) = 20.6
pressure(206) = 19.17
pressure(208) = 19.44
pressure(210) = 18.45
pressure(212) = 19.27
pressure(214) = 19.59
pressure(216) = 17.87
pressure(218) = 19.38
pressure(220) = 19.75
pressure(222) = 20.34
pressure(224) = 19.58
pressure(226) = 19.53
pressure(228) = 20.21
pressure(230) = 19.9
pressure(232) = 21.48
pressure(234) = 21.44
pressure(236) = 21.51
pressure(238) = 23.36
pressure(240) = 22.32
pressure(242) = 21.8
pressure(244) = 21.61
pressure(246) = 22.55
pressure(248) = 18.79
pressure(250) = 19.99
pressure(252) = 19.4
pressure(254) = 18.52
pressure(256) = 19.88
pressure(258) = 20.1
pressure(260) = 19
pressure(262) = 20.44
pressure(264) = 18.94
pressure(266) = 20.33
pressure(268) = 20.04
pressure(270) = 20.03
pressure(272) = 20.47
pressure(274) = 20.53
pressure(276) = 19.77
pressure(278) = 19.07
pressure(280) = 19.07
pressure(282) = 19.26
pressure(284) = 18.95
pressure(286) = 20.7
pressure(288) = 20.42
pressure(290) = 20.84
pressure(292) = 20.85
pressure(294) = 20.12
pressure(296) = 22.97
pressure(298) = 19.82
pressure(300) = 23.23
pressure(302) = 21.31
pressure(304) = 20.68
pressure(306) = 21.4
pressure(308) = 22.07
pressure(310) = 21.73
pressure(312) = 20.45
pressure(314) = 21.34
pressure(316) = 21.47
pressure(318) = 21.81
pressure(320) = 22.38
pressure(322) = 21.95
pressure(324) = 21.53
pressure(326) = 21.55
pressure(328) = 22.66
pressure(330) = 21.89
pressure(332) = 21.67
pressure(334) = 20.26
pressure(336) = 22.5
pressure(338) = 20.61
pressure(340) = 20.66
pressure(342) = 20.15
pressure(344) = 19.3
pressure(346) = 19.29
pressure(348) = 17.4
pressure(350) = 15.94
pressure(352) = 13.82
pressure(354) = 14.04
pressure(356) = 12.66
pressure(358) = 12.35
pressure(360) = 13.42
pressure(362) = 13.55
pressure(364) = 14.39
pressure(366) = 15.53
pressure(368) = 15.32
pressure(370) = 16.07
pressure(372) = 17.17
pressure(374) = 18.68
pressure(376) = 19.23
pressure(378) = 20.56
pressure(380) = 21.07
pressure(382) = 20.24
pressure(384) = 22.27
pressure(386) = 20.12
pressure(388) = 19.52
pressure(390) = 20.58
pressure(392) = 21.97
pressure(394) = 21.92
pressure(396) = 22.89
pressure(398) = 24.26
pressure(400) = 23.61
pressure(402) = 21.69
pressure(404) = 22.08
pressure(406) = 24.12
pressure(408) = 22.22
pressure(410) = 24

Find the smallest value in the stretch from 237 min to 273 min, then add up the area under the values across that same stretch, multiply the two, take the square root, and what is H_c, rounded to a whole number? 117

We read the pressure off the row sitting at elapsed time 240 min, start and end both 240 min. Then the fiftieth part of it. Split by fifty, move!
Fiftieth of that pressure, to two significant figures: 0.45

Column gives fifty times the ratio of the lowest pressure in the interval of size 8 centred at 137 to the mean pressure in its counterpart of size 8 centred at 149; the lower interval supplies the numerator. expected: 50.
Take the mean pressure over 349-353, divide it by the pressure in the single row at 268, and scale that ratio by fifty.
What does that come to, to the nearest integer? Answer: 37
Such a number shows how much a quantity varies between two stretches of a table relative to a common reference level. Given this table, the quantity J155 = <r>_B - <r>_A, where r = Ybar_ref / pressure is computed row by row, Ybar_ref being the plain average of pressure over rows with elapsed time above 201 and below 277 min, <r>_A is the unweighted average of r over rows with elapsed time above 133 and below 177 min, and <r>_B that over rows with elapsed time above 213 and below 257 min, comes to -0.15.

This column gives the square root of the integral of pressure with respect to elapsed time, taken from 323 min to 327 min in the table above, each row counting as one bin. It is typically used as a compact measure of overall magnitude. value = 9.3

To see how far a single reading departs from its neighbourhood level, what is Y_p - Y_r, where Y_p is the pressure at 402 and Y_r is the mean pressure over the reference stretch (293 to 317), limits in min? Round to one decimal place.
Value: 0.3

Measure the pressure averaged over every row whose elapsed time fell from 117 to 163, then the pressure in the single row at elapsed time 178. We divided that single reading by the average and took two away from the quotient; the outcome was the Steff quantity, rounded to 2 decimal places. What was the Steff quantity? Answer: -0.99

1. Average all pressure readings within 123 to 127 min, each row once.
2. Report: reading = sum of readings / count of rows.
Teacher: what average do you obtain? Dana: 18.8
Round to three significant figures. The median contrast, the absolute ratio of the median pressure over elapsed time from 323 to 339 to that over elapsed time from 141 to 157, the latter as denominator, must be 1.24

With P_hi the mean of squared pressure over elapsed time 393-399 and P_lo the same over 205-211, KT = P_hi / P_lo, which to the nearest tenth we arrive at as 1.5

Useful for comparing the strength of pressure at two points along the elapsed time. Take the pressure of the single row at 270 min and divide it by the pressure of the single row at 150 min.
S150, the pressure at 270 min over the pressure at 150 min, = 1.2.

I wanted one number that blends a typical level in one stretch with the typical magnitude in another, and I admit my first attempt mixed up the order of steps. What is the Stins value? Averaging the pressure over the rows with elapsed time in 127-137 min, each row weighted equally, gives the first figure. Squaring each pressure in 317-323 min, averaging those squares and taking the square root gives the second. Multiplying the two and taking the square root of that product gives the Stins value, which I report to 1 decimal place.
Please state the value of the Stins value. 20.1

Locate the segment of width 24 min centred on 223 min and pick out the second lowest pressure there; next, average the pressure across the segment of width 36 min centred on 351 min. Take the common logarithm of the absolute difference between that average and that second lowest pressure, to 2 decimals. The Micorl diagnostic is 0.40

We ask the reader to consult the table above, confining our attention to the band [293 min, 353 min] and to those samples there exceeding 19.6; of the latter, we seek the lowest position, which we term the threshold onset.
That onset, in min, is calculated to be 294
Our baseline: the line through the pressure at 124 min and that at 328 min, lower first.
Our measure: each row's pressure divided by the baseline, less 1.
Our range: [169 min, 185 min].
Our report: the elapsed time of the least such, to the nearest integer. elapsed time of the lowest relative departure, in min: 176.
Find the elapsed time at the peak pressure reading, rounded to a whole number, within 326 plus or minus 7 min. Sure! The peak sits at 328 min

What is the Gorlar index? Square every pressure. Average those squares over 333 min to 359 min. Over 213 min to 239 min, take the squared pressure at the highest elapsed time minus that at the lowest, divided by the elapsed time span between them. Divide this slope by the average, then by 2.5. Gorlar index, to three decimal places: 0.008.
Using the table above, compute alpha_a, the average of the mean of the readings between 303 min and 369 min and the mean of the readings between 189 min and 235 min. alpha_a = 19.2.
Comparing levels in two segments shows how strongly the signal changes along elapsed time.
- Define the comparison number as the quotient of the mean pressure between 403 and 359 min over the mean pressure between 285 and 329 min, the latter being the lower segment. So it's 0.90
